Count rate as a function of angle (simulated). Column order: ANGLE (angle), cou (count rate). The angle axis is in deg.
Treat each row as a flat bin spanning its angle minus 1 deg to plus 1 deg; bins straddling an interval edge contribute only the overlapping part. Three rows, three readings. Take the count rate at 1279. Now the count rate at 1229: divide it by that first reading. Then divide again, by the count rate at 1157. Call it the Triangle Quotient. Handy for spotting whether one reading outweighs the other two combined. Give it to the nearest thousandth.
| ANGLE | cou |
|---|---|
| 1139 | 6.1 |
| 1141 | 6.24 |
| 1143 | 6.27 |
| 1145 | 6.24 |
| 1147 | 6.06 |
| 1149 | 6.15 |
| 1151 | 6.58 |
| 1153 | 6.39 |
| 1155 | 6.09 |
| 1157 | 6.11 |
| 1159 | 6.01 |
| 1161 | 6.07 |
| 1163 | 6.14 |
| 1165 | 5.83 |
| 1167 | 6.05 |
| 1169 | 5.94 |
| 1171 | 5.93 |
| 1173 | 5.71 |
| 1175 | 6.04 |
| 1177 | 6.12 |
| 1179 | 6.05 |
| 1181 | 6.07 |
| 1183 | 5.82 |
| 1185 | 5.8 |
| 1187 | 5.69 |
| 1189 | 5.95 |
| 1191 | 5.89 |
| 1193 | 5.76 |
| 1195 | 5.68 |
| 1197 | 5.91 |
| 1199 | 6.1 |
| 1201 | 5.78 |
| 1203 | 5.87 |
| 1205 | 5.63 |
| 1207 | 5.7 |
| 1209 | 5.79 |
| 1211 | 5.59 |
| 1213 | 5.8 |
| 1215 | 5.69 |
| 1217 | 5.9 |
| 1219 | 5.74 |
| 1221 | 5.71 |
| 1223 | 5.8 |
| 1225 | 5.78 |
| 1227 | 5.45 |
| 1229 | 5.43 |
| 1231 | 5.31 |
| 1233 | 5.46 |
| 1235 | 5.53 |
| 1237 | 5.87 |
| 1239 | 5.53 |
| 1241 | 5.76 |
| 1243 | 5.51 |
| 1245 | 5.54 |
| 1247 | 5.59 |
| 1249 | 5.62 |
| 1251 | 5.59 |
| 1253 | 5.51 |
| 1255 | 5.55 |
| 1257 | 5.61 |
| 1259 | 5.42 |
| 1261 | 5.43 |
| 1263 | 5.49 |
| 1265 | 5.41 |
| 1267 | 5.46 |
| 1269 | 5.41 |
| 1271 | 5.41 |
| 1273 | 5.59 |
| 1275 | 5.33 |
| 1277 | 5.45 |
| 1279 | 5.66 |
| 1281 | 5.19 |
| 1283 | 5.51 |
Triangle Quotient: 0.157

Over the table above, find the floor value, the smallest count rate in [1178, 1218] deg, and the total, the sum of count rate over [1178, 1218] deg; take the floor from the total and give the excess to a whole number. 111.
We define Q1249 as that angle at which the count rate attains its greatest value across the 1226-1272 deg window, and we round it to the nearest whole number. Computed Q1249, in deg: 1237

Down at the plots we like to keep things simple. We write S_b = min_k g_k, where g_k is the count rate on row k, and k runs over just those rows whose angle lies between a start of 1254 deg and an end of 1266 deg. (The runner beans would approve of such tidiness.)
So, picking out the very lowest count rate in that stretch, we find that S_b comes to 5.41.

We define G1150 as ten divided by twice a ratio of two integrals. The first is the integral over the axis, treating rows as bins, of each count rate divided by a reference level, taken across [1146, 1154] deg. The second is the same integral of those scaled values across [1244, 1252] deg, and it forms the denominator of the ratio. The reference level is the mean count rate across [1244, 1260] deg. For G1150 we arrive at 4.44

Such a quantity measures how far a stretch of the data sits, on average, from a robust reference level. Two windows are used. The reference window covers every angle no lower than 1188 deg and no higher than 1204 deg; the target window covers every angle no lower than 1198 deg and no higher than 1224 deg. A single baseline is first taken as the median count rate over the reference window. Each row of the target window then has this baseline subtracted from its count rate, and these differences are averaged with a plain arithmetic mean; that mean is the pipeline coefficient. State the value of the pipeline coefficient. -0.10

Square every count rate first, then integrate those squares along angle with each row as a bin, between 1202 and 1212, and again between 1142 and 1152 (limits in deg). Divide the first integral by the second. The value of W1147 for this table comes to 0.83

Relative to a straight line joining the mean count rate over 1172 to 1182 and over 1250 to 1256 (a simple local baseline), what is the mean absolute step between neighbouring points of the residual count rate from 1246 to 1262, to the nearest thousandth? 0.065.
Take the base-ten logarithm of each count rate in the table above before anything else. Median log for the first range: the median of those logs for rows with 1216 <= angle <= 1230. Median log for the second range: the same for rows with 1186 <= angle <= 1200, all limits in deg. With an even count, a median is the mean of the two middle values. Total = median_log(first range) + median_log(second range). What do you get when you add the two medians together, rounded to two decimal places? 1.53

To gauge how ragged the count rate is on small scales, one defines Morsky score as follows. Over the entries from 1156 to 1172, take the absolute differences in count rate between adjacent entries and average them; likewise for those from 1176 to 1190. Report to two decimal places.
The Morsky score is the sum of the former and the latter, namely 0.25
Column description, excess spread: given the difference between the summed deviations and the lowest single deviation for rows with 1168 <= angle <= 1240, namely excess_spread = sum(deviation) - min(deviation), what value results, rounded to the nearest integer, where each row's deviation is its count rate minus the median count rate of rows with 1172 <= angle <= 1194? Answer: -4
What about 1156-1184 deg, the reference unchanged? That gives 2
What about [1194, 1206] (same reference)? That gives 0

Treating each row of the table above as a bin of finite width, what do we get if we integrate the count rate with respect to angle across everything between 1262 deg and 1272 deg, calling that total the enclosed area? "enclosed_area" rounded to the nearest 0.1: 54.4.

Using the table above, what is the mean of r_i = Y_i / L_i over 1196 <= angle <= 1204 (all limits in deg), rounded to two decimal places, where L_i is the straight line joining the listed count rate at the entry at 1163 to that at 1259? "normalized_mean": 1.01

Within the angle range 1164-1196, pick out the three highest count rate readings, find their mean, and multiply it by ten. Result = 60.8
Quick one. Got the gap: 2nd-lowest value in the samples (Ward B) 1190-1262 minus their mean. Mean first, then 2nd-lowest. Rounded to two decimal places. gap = -0.24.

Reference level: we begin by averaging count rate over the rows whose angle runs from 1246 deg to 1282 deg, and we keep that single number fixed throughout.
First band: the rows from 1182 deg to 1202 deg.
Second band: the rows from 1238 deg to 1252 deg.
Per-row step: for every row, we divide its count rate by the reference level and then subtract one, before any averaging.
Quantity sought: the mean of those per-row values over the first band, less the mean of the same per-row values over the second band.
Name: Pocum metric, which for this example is 0.045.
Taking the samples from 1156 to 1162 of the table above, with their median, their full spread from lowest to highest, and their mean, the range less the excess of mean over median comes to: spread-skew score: 0.11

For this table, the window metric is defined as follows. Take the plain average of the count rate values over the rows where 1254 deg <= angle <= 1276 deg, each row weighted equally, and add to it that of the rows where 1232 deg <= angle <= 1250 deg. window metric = 11.1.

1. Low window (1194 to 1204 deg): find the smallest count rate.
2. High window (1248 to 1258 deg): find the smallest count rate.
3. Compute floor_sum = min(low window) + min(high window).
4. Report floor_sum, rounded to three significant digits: 11.2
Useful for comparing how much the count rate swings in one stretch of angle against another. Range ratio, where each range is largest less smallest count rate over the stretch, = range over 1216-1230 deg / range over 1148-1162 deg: 0.8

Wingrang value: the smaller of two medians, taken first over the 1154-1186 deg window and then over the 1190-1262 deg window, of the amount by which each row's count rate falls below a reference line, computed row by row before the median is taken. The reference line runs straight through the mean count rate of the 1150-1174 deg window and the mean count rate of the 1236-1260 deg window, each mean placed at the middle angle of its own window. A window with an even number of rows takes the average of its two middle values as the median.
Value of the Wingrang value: 0.013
